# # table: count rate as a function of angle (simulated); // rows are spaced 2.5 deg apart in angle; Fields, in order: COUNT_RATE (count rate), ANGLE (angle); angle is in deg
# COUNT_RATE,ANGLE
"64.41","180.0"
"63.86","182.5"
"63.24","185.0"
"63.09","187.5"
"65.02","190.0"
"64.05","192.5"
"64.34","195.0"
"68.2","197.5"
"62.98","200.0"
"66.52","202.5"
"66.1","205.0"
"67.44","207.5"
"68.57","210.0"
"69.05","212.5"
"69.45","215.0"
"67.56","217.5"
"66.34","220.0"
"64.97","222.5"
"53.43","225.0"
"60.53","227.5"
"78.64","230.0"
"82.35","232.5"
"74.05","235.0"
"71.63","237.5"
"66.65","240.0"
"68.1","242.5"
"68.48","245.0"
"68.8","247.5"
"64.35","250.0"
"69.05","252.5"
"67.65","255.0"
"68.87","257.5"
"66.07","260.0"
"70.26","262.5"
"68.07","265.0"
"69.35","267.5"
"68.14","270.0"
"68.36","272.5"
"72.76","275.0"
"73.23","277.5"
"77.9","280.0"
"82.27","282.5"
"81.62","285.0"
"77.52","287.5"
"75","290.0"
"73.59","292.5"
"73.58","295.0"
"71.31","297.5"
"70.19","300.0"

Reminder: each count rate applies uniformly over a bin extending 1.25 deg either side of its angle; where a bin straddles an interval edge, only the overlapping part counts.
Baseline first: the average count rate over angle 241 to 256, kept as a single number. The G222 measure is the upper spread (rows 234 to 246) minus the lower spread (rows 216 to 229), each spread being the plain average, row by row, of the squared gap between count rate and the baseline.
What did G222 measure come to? -42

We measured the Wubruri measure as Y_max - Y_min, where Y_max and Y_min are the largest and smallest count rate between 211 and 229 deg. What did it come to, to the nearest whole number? 16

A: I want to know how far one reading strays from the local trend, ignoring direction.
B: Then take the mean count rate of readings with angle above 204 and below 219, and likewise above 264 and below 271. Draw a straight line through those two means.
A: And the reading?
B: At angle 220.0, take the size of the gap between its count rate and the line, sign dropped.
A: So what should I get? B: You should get 1.8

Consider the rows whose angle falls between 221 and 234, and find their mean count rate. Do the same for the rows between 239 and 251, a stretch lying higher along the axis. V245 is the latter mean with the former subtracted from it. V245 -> -0.7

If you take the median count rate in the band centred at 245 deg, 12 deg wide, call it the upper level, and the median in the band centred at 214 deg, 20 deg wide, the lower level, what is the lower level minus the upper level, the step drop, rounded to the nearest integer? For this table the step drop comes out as -1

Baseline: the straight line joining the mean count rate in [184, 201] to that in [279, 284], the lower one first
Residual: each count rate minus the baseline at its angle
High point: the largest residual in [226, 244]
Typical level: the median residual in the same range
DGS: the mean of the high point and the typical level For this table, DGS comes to 5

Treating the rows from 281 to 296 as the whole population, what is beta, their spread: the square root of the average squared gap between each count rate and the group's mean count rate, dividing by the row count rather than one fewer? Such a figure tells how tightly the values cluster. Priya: 3.6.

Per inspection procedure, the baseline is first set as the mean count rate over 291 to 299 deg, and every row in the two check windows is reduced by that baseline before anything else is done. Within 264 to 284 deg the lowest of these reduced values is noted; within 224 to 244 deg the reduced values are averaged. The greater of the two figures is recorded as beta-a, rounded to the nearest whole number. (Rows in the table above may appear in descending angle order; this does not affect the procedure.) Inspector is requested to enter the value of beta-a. -3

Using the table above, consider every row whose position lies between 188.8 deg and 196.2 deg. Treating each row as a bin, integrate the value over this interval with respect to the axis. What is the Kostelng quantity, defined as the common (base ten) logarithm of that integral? 2.68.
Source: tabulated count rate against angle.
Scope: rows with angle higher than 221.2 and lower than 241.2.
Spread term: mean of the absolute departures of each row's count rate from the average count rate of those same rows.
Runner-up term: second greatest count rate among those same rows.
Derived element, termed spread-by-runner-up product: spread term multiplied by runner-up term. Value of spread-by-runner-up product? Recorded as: 601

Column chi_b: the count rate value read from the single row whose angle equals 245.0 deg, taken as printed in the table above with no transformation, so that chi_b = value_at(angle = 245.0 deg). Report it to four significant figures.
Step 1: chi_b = 68.48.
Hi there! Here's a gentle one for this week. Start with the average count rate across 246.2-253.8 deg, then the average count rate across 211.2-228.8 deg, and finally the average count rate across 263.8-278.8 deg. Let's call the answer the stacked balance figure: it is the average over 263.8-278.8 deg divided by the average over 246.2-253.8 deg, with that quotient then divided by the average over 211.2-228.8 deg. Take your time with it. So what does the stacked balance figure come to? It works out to 0.0161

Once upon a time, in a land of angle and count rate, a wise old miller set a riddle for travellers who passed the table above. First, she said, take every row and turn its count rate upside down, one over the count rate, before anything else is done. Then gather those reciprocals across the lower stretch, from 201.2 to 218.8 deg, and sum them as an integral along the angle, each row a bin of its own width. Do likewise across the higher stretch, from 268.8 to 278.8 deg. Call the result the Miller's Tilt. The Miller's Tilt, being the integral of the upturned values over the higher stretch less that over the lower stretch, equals -0.12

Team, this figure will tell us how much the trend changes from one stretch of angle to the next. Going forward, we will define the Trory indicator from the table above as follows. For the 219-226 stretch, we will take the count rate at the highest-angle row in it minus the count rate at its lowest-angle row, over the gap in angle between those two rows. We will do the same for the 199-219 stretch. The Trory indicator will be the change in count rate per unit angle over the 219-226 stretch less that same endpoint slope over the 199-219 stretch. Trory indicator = -2.84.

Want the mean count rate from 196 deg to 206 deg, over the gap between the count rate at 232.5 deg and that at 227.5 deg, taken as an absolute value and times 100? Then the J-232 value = 302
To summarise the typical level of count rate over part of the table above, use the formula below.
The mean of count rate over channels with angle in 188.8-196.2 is 64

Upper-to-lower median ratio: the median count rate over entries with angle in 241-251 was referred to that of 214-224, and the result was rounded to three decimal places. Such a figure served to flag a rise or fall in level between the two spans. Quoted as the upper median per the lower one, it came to 1.020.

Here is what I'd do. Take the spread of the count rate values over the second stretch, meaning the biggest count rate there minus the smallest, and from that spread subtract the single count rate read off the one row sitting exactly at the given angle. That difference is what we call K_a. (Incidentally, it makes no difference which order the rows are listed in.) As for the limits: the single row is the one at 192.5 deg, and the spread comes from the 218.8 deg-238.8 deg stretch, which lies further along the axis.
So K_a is -35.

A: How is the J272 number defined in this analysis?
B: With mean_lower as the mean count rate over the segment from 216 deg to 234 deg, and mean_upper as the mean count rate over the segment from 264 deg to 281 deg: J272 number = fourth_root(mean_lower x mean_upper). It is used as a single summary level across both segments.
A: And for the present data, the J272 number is 8.33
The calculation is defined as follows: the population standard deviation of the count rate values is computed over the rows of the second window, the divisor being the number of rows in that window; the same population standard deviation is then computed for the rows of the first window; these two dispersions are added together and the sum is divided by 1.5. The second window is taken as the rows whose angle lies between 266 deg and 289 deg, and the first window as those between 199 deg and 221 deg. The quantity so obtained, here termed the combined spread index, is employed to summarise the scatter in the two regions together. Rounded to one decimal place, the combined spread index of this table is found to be 4.7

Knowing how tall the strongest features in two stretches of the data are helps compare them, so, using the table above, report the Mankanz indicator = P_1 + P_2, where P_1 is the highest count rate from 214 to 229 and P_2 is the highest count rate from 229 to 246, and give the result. 151.8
